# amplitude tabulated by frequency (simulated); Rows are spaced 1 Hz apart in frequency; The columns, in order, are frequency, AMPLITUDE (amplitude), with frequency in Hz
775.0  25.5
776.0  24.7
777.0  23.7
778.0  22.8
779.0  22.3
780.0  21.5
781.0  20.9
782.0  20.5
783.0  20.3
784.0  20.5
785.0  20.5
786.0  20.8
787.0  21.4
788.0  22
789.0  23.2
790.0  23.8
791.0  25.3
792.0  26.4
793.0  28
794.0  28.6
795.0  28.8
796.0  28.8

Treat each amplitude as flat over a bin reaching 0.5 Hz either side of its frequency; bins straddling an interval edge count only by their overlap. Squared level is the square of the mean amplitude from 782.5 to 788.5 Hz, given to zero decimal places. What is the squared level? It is 438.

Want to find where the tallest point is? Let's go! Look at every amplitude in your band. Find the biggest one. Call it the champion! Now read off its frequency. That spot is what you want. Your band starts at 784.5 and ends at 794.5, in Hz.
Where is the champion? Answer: 794.0 Hz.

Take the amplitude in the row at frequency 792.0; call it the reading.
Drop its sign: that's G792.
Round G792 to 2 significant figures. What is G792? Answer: 26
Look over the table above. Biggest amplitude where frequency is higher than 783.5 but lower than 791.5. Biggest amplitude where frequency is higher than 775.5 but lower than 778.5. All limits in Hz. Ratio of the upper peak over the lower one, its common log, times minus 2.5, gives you -0.03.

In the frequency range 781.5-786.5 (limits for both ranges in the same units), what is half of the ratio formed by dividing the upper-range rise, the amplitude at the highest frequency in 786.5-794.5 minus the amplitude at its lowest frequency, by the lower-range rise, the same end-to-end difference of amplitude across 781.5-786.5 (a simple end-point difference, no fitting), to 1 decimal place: 12.0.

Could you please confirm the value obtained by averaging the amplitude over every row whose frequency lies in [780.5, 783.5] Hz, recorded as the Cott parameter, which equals 21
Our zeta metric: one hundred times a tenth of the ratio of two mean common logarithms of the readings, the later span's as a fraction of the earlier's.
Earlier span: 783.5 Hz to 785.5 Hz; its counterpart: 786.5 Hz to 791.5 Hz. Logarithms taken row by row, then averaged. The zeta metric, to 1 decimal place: 10.4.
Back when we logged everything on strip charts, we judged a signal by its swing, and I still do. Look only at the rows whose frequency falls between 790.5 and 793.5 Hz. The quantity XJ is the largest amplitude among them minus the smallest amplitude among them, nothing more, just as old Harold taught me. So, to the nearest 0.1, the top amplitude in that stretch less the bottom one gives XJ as 2.7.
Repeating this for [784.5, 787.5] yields 0.9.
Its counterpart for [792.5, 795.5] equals 0.8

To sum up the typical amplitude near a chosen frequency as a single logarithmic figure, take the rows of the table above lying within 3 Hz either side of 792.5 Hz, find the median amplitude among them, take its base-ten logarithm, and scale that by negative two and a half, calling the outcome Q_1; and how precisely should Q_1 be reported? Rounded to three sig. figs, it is -3.59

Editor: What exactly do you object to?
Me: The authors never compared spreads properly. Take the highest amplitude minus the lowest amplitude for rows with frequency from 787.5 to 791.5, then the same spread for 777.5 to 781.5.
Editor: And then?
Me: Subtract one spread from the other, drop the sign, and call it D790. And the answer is 1.40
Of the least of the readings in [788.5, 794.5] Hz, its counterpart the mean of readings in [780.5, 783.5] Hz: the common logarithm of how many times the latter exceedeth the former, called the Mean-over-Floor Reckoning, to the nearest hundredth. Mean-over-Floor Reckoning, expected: -0.05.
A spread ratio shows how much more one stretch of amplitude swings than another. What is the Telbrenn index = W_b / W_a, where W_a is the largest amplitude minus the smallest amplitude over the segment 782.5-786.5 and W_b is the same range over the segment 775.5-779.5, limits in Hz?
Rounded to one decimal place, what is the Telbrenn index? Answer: 4.8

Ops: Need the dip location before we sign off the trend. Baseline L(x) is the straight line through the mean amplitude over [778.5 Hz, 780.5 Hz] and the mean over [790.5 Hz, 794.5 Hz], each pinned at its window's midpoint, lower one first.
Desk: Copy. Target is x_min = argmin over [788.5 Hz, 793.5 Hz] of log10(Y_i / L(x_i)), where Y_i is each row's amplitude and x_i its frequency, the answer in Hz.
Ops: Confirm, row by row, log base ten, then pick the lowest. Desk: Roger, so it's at 789.0 Hz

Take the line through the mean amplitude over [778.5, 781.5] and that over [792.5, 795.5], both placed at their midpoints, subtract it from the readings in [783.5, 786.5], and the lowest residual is -3.7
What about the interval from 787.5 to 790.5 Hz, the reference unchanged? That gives -3.5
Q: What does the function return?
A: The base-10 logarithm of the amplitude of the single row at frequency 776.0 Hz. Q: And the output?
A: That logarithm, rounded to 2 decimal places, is 1.39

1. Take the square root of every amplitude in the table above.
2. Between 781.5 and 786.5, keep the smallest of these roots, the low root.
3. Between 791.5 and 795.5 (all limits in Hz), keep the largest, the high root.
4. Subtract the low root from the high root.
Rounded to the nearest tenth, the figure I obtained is 0.9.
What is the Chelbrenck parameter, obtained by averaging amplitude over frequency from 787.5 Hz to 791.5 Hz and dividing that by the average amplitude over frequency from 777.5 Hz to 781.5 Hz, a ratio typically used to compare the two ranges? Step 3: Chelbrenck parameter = 1.08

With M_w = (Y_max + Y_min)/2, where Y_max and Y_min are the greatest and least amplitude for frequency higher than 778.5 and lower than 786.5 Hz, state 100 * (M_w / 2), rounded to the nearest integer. 1065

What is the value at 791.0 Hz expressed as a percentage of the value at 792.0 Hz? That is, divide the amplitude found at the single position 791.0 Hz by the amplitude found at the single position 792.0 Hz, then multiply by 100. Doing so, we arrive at 96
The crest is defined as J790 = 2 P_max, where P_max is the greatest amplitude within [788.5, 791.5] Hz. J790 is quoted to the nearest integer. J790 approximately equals 51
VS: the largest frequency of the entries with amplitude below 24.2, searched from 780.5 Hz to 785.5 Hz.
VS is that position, 785.0 Hz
